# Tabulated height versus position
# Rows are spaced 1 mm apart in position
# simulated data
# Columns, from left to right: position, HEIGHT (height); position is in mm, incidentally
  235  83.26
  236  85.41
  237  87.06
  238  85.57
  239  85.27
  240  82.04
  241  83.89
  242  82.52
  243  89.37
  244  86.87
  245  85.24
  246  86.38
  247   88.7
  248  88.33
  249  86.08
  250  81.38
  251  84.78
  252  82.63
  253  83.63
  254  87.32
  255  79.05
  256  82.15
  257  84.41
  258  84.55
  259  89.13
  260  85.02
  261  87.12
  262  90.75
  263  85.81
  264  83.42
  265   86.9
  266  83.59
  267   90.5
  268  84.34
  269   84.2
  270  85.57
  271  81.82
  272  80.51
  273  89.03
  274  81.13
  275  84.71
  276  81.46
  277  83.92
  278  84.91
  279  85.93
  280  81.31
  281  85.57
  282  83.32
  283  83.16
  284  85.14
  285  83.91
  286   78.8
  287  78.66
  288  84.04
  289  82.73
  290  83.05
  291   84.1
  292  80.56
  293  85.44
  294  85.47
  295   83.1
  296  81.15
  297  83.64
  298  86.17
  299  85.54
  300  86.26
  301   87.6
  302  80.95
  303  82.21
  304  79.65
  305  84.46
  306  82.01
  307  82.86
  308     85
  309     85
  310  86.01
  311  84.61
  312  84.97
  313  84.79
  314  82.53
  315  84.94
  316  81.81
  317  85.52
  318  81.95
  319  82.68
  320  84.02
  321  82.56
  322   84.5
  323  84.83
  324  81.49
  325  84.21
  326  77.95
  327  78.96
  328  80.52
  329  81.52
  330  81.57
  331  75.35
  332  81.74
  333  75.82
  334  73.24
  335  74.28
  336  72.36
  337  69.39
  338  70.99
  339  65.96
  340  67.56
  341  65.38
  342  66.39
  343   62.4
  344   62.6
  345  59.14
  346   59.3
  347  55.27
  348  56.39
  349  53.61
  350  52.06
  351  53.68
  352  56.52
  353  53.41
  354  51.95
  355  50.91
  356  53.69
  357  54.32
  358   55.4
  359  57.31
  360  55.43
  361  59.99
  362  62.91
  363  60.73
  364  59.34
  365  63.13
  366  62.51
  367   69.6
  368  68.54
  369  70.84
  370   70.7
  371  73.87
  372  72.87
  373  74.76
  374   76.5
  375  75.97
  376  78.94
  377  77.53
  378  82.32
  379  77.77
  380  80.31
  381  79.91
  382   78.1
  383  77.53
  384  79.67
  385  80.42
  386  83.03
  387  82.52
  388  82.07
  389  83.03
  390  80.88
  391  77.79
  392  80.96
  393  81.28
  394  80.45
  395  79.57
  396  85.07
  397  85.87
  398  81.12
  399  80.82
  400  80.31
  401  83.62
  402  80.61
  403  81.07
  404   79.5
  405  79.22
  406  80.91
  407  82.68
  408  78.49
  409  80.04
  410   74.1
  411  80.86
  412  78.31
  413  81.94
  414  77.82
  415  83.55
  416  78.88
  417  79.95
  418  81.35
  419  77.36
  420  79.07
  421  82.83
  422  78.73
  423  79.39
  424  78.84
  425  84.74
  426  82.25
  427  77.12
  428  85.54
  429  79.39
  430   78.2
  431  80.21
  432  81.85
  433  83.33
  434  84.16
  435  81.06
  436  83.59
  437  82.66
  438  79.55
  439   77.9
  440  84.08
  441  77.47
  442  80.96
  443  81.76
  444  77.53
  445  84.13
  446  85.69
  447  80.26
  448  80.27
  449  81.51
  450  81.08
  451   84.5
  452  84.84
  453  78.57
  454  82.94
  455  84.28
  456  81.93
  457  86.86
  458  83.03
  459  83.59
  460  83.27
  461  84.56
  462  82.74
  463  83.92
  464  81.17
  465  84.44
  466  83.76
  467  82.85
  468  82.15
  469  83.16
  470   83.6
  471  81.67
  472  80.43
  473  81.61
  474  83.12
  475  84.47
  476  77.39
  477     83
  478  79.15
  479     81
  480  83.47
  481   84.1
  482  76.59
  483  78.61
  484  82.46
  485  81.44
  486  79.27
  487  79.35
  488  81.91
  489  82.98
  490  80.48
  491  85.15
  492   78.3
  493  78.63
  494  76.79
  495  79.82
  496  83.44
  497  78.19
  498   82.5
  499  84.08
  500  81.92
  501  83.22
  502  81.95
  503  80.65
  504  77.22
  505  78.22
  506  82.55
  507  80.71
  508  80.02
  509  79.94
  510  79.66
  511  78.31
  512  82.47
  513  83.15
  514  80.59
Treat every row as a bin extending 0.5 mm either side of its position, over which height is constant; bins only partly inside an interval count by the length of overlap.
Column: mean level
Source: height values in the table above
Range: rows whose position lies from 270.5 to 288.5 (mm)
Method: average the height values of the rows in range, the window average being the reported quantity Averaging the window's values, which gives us 83.2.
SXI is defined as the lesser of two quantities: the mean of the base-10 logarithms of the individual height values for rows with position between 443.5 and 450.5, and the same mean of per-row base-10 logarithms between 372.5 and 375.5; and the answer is 1.88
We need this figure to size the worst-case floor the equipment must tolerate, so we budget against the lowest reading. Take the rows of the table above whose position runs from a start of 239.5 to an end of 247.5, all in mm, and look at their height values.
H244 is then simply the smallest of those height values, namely 82.04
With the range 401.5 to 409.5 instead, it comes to 78.49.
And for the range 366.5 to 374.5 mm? 68.54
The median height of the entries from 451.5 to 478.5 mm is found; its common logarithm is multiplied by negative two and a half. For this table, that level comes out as -4.80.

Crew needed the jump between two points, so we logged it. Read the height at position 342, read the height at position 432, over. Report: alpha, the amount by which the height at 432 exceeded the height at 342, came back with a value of 15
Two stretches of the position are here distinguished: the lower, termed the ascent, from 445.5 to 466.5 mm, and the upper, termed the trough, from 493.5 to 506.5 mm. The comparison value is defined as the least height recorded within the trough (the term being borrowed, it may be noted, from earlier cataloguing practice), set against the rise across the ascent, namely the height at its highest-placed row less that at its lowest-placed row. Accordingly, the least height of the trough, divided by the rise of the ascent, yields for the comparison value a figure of -40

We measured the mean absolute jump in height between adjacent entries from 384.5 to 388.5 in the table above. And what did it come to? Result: 1.2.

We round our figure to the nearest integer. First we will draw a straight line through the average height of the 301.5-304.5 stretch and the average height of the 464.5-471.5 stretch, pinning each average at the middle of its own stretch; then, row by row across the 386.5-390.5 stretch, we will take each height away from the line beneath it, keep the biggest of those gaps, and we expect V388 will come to 1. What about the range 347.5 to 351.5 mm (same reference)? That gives 29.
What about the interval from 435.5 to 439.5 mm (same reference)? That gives 5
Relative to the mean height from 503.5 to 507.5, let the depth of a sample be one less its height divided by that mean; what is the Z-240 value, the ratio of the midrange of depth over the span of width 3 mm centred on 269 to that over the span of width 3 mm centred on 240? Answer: 1.3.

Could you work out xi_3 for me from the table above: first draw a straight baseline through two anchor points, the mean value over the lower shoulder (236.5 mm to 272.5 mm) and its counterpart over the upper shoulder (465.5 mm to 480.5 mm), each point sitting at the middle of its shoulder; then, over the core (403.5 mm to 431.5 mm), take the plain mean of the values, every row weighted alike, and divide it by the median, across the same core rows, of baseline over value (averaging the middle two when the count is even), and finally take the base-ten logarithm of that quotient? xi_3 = 1.89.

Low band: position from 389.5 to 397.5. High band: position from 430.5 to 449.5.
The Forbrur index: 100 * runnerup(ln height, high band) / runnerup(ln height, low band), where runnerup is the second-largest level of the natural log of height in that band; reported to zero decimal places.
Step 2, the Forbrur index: 100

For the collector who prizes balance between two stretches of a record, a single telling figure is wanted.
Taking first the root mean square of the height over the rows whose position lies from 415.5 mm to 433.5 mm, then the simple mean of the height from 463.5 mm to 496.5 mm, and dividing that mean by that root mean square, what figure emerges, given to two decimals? 1.01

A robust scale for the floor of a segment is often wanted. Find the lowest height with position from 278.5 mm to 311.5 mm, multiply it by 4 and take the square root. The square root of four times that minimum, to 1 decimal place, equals 17.7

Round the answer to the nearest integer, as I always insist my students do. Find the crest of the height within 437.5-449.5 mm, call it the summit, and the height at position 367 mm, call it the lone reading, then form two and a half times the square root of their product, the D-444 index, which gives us 193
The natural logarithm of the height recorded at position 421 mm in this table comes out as 4.42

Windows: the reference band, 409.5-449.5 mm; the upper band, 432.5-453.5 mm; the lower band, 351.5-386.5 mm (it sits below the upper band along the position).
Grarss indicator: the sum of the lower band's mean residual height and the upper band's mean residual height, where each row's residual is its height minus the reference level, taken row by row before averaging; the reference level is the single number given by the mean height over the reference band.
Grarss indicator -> -12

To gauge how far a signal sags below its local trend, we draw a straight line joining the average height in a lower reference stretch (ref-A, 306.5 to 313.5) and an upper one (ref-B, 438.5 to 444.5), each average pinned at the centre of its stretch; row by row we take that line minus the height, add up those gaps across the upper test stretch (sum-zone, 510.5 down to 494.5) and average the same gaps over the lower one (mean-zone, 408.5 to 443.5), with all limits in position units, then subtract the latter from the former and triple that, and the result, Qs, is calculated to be -151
